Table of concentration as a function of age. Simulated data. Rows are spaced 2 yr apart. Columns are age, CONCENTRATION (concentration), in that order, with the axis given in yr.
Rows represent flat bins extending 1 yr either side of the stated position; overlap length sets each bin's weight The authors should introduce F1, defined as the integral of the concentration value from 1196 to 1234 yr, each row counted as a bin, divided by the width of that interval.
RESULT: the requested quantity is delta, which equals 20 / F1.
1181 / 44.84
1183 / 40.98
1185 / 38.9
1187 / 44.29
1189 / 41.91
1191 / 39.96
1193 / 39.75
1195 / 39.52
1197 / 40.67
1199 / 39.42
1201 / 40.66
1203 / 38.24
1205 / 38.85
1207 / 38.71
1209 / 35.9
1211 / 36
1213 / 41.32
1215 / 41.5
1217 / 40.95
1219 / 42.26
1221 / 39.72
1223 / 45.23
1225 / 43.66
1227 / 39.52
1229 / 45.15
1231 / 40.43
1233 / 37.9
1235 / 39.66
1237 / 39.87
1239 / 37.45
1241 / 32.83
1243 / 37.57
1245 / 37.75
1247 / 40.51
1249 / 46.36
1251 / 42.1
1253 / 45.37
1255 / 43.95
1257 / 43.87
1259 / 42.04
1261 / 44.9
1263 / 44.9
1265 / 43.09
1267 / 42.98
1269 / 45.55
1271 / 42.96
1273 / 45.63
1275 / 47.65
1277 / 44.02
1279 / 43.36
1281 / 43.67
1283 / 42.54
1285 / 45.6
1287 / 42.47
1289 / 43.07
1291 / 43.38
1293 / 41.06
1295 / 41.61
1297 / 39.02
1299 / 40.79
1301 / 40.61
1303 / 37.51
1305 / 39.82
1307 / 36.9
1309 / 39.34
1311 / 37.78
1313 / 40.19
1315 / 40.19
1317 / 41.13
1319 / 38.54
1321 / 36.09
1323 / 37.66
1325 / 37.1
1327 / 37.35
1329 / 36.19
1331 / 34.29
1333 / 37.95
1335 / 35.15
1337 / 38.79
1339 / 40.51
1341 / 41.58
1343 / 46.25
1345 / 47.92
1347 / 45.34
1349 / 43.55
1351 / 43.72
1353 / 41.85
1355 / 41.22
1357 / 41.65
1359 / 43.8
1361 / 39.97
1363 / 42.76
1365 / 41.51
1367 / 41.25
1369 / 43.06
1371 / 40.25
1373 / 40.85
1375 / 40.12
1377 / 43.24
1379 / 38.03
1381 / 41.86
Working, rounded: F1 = 40.3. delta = 0.50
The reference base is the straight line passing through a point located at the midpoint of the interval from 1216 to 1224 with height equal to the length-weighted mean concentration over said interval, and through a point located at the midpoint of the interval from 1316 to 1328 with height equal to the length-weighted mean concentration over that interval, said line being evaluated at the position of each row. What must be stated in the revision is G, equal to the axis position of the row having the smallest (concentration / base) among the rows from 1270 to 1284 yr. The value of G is 1271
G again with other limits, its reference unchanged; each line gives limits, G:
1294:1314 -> 1307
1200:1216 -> 1209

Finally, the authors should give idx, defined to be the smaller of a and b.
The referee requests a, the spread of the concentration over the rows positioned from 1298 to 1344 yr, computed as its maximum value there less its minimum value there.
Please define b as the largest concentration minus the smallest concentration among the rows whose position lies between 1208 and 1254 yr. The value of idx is 12.0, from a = 12.0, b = 14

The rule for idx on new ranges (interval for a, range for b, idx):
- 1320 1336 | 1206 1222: 3.7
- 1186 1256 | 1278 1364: 13.5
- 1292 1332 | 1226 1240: 7.3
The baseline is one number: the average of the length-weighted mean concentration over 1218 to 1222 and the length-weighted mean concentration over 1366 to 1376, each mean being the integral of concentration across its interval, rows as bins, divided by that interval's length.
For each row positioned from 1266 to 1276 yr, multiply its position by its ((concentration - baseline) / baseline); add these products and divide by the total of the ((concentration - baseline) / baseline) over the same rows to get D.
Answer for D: 1272.0 yr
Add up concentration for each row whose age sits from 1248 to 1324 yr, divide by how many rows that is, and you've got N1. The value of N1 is 42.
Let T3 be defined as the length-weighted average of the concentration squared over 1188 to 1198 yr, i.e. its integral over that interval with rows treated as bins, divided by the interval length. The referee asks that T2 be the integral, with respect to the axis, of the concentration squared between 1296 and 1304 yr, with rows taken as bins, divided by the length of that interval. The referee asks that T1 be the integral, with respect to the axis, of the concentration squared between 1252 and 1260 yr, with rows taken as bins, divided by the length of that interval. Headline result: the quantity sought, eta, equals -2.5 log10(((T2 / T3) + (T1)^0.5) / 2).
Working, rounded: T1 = 1920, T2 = 1561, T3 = 1630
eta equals -3.38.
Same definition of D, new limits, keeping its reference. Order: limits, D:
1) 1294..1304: 1301.3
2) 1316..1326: 1322.2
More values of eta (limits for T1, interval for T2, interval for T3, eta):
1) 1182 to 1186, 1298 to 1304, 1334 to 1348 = -3.27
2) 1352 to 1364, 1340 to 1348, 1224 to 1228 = -3.33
